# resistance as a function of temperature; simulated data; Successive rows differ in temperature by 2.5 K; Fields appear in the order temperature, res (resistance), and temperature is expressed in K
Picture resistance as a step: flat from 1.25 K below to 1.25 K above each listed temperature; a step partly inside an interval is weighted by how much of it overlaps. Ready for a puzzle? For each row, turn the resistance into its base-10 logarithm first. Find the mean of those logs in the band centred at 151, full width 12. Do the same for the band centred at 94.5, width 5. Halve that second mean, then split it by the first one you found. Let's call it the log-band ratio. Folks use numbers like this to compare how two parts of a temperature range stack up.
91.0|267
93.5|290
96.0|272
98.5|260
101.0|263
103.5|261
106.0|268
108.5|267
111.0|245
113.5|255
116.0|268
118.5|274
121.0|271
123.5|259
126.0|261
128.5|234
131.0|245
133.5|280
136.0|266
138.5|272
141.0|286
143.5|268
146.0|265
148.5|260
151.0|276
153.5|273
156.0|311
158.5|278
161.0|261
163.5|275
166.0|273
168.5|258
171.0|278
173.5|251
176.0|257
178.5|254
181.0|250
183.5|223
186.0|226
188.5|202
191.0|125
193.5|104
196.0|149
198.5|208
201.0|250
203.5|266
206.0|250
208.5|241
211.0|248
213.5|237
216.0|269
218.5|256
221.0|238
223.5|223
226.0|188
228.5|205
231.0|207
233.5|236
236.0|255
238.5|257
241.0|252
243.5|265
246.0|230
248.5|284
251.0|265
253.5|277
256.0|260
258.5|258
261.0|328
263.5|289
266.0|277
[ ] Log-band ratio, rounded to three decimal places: 0.501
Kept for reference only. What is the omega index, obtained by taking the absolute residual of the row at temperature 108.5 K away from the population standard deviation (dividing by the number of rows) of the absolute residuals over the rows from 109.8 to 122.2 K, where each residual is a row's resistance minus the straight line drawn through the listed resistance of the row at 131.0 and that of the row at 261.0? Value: -27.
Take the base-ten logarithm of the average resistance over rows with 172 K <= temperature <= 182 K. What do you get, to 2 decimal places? 2.40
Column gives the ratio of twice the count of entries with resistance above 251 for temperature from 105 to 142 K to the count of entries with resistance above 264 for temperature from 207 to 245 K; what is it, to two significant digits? 12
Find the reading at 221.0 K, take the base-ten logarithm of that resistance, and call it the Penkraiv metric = 2.38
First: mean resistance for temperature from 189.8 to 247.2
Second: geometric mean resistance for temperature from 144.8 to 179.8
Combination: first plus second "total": 493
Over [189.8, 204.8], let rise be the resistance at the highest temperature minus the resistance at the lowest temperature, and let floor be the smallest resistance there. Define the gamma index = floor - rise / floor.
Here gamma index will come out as 103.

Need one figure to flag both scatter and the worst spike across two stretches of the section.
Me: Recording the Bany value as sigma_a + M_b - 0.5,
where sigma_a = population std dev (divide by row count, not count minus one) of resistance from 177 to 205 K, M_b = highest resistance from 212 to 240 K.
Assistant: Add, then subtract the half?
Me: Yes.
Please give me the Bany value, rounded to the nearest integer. 321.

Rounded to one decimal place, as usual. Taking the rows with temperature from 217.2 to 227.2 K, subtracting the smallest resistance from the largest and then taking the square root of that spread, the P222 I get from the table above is 8.2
